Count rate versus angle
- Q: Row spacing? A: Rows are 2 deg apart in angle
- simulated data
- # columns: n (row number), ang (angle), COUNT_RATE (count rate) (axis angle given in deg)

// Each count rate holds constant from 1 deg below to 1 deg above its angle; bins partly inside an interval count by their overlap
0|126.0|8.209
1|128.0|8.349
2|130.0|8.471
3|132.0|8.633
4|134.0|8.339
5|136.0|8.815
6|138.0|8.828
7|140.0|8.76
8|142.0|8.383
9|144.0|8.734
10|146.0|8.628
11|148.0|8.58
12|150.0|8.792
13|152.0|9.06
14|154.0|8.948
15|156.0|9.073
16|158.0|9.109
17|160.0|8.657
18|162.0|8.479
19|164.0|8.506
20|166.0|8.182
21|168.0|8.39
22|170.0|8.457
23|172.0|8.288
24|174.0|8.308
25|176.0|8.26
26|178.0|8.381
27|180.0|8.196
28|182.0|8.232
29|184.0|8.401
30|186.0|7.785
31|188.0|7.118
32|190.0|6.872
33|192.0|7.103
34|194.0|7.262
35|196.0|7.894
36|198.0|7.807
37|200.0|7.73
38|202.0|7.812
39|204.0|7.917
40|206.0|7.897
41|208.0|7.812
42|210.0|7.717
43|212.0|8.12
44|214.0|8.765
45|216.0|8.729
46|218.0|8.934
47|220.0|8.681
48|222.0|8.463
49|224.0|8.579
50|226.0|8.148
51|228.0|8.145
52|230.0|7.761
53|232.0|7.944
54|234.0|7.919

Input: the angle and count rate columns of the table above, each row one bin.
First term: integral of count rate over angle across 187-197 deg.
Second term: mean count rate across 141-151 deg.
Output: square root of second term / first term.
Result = 0.345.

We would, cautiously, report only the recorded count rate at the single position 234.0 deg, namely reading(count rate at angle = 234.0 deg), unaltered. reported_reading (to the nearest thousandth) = 7.919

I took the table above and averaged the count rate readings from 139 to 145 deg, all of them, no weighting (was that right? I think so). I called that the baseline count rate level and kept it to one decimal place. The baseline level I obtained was 8.6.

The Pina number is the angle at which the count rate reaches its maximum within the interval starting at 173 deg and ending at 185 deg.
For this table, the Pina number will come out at 184.0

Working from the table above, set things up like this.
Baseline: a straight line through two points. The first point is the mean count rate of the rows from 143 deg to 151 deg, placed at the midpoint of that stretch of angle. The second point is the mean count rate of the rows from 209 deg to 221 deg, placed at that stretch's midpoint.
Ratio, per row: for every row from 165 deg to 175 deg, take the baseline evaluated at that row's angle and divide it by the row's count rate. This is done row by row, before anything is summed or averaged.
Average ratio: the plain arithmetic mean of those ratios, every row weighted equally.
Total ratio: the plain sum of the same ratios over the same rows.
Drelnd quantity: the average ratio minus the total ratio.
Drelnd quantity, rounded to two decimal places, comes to -4.14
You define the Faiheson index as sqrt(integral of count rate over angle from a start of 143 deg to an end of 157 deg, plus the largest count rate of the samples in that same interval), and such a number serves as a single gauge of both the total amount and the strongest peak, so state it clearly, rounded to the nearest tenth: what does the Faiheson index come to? 11.5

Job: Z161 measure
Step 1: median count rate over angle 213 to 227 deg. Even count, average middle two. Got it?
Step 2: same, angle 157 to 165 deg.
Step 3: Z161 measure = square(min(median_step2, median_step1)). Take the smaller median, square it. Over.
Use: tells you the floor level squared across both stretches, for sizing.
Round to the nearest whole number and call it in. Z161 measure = 74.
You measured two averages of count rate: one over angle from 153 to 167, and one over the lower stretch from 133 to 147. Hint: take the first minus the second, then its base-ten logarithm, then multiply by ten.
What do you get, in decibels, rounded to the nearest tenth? -11.8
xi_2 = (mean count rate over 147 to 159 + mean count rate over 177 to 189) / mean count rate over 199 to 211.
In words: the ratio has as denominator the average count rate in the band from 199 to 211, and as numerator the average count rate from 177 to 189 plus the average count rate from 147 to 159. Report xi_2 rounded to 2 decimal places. 2.17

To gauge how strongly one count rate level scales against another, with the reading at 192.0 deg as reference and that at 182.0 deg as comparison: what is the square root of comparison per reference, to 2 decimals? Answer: 1.08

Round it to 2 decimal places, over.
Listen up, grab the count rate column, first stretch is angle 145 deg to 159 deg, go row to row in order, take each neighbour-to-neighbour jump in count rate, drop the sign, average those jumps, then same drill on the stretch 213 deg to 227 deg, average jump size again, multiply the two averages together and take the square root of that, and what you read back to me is 0.17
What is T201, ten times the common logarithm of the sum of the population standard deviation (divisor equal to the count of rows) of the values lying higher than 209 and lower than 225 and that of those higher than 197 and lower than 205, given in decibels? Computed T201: -3.6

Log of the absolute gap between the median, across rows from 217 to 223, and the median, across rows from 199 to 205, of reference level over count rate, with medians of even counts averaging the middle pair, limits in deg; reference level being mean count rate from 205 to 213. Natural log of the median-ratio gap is -2.29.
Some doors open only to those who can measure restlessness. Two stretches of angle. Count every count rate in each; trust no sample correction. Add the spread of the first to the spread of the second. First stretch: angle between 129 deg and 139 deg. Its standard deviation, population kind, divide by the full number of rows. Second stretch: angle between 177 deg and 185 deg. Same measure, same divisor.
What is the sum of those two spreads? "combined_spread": 0.28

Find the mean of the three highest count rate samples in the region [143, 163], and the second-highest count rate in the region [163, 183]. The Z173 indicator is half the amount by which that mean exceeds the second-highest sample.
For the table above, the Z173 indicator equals 0.31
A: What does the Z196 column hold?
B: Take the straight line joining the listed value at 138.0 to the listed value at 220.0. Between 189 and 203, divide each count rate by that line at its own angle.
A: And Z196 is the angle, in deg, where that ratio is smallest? 190.0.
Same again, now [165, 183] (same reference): 166.0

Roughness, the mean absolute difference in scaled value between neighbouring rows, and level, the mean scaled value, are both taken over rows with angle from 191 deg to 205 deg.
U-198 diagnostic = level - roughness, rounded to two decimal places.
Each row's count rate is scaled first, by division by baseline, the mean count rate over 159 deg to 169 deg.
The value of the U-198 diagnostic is 0.88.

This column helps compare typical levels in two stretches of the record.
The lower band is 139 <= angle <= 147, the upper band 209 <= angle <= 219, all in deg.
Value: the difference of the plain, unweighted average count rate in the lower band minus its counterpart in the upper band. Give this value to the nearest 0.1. 0.2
